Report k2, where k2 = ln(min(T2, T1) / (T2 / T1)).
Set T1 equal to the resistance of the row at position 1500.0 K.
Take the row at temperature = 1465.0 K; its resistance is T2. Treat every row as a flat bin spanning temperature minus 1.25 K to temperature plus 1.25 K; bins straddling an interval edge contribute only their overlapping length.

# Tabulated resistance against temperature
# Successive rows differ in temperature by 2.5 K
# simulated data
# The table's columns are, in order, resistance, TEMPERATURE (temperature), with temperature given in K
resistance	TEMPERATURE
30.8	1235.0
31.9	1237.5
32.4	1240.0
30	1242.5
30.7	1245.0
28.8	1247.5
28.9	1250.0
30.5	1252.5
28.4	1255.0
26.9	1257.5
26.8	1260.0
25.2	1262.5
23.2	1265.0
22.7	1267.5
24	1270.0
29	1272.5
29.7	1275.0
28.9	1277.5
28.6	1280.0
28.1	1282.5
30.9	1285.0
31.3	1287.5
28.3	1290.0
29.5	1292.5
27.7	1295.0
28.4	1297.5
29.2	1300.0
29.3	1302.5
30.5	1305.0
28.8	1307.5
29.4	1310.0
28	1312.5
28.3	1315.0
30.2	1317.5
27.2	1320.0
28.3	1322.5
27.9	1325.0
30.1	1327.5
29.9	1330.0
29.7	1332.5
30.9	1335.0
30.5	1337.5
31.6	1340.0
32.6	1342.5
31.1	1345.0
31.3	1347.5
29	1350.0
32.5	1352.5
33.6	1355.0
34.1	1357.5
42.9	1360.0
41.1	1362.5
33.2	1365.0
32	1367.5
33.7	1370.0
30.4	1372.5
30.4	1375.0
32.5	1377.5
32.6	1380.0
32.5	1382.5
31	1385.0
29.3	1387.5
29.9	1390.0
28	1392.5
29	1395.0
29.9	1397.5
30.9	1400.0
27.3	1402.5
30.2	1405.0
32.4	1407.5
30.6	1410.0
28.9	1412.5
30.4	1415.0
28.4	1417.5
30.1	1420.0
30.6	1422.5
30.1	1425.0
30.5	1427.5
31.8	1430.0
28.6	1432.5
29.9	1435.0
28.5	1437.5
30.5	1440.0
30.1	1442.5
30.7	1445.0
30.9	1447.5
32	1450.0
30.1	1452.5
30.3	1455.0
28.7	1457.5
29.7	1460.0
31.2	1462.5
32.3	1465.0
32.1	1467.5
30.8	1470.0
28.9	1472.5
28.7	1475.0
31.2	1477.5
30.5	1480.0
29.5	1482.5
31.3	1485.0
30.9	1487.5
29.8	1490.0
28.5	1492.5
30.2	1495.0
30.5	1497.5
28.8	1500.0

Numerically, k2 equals 3.25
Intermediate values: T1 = 28.8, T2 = 32.3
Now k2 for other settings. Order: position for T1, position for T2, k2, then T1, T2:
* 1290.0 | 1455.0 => 3.27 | 28.3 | 30.3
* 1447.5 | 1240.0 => 3.38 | 30.9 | 32.4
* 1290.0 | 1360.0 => 2.93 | 28.3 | 42.9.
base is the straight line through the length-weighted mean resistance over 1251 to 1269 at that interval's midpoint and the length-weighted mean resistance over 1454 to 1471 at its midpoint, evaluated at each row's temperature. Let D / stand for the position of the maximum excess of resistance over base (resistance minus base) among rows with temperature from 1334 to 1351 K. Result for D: 1342.5 K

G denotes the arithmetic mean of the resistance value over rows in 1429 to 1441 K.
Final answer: 29.9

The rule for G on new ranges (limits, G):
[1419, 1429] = 30.3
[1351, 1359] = 33.4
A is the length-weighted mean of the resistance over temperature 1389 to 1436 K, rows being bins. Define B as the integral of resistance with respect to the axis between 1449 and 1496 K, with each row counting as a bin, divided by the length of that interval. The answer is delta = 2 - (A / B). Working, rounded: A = 29.9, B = 30.3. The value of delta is 1.02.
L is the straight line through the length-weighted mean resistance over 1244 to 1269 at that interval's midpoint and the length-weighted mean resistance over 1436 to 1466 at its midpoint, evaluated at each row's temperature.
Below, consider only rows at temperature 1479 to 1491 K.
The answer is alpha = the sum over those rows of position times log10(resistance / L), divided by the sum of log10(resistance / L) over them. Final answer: 1485.4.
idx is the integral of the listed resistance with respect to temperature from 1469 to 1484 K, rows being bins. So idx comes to 449.1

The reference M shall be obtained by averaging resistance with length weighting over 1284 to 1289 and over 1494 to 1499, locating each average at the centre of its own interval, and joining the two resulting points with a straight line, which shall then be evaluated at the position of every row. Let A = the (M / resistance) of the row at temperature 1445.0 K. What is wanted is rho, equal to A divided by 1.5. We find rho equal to 0.66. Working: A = 0.99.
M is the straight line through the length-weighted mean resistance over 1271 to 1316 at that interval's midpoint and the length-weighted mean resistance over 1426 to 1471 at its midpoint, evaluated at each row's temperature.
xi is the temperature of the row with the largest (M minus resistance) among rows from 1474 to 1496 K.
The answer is 1492.5 K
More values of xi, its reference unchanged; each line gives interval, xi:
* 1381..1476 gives 1402.5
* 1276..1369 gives 1320.0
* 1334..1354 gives 1350.0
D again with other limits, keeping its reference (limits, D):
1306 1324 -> 1317.5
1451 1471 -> 1465.0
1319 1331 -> 1327.5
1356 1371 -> 1360.0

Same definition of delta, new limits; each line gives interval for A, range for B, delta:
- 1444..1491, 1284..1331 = 0.95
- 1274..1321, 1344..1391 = 1.11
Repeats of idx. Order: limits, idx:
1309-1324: 428.1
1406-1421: 452.0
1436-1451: 456.2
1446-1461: 454.5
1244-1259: 434.5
